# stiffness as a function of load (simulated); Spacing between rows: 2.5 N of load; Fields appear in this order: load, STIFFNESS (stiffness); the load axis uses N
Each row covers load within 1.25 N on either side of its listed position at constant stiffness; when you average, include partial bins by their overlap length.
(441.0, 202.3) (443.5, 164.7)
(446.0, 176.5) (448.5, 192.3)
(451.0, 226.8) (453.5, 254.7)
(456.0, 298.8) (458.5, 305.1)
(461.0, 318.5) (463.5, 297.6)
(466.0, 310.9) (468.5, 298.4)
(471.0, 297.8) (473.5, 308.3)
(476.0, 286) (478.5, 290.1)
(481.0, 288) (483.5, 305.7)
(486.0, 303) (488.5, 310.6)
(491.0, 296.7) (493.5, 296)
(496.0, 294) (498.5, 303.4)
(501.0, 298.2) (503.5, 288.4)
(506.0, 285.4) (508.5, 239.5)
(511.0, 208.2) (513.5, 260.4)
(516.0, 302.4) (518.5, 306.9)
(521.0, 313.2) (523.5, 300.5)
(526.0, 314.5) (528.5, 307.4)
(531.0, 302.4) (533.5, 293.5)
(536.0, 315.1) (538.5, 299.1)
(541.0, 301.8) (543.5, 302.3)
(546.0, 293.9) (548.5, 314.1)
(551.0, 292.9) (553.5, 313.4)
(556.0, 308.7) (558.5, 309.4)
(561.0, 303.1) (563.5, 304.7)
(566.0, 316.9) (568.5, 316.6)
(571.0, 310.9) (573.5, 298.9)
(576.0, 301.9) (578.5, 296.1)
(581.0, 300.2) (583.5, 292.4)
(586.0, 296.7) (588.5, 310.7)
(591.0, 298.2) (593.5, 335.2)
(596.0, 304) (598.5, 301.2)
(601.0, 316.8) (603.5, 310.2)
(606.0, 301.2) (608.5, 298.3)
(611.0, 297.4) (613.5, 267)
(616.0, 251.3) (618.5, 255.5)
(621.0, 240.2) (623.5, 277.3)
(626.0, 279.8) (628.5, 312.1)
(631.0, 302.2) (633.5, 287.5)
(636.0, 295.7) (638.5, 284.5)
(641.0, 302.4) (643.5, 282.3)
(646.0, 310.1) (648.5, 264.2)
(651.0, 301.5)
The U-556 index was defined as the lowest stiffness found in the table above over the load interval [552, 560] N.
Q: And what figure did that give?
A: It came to 308.7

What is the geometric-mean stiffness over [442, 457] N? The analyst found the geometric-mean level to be 214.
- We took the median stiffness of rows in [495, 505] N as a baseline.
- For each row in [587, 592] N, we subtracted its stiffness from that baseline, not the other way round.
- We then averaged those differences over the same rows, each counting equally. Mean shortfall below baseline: -8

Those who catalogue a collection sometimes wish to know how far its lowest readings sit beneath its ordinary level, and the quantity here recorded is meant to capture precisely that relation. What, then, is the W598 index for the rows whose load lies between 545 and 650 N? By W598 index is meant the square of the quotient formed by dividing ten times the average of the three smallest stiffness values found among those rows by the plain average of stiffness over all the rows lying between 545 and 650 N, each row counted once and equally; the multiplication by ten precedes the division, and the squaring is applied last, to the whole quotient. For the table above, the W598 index 70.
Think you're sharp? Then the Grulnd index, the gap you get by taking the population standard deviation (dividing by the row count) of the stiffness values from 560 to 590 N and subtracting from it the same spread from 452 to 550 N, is -13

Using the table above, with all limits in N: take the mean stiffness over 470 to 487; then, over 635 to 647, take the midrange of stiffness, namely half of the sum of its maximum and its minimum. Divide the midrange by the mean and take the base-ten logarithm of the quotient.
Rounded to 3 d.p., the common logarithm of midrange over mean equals -0.001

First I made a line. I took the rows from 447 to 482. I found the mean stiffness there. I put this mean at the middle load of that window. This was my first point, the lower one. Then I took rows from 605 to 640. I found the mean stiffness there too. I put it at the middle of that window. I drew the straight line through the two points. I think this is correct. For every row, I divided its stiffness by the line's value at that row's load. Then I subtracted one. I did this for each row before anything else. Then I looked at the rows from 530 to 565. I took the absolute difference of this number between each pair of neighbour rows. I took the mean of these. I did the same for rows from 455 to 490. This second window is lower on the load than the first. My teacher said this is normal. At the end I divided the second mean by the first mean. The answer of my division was 1.0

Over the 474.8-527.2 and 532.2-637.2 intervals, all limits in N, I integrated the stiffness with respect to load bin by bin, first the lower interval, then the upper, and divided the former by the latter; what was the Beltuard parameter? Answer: 0.49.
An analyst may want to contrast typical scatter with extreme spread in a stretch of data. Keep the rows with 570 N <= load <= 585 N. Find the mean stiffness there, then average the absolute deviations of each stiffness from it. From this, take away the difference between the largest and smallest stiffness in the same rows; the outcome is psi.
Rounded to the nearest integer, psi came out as -14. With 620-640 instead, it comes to -57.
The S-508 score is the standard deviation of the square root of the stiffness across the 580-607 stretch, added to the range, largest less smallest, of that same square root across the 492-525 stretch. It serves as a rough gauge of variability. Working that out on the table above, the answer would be 3.6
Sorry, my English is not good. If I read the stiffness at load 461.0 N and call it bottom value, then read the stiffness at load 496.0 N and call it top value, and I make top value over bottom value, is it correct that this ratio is 0.92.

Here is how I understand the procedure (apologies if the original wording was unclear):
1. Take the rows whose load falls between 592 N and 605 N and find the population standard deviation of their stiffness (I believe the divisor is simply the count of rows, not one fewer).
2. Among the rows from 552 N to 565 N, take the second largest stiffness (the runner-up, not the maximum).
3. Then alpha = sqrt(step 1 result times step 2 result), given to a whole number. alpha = 61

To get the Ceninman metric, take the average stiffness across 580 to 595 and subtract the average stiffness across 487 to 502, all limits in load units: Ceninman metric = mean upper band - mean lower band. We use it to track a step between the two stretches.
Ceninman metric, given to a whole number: 6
